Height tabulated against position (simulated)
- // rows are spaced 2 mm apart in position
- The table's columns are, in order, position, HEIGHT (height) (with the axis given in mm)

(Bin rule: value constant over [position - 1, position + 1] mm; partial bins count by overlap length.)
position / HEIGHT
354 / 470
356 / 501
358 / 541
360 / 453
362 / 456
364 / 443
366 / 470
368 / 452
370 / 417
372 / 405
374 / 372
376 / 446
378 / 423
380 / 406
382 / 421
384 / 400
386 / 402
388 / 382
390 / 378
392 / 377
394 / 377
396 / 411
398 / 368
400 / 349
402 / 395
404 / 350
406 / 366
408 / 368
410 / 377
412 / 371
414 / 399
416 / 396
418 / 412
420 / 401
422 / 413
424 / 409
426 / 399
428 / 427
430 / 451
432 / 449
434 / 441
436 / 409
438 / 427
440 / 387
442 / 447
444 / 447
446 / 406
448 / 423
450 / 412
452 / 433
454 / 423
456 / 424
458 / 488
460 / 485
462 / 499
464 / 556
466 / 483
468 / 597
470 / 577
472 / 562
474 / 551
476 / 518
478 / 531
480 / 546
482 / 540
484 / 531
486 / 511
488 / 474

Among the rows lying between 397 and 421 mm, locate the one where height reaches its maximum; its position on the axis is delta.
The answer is 418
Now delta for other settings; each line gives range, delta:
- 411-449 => 430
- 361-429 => 366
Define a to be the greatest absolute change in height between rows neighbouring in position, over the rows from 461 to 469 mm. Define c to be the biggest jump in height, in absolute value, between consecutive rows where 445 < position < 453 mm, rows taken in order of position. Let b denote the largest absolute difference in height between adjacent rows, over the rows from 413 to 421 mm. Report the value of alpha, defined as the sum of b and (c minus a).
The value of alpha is -77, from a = 114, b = 16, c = 21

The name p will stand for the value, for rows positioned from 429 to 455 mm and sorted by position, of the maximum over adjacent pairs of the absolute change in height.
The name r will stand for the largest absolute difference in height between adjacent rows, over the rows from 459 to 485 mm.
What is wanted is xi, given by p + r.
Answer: 174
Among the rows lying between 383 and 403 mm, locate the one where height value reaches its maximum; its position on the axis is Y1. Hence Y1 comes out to 396 mm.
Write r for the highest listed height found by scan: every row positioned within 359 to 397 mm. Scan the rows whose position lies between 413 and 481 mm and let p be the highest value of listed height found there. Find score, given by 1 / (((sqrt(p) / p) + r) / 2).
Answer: 0.0043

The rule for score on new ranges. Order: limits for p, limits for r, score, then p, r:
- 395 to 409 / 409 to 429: 0.0047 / 411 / 427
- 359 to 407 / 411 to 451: 0.0044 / 470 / 451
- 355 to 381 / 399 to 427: 0.0048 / 541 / 413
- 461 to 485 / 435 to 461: 0.0041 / 597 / 488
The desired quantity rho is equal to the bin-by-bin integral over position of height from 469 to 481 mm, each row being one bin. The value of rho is 6570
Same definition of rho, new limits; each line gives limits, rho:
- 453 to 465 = 5750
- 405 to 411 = 2222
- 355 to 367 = 5728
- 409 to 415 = 2294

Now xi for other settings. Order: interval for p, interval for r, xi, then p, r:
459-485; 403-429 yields 142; 114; 28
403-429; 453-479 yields 142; 28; 114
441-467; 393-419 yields 119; 73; 46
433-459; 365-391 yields 138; 64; 74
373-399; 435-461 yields 138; 74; 64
